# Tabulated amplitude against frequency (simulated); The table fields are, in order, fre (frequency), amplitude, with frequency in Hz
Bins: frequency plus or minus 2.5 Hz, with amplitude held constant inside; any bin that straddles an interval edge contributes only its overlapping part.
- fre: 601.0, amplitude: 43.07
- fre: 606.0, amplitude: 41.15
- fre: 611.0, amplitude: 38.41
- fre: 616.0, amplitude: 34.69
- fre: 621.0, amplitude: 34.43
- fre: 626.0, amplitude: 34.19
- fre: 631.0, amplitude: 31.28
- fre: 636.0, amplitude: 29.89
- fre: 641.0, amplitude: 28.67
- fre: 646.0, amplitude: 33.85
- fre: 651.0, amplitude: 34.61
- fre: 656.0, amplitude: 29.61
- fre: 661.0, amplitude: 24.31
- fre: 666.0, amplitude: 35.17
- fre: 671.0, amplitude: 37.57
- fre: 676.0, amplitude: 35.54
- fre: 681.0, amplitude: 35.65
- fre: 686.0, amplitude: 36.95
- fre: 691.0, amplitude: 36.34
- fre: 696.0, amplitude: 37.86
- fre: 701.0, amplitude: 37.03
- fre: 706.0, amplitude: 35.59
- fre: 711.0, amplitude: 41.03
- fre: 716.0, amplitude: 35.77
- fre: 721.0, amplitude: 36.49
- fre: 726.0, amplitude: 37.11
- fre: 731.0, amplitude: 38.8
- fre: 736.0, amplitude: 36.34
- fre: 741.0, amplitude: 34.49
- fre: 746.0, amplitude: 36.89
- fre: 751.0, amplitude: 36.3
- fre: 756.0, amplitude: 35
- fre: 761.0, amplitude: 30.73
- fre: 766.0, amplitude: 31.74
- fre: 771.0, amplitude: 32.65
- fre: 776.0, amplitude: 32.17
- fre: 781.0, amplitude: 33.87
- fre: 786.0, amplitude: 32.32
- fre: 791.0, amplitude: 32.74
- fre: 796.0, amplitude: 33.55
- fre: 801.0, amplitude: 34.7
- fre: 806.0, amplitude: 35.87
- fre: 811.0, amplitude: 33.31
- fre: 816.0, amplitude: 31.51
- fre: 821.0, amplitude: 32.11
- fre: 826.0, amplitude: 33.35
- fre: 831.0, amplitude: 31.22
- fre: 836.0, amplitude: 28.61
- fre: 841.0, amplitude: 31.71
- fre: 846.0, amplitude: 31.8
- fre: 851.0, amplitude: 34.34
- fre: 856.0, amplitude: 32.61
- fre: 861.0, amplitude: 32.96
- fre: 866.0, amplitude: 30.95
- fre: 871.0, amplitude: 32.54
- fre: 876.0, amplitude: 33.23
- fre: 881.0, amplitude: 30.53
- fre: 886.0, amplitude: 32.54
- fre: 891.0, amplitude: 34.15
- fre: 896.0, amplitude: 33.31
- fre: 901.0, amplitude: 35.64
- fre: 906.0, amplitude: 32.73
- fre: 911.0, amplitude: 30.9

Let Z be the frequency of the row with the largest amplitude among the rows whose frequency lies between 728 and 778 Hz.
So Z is 731.0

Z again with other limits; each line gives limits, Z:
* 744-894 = 746.0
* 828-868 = 851.0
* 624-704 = 696.0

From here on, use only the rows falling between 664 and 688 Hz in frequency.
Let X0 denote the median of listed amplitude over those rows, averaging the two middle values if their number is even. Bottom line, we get 36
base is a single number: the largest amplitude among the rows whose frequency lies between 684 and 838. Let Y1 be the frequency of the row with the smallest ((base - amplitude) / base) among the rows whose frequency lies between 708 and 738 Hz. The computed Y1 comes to 711.0 Hz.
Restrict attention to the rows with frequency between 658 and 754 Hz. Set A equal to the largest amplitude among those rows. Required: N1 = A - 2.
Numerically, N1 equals 39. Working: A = 41.03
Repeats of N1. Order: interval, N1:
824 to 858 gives 32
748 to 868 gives 34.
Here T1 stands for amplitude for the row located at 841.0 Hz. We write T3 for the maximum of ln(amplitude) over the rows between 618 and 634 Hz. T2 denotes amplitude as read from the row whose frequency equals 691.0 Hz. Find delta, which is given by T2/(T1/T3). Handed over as 4.06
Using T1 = 31.71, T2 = 36.34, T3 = 3.54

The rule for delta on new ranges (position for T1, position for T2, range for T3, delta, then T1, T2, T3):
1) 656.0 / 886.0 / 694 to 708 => 3.99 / 29.61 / 32.54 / 3.63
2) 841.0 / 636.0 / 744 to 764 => 3.40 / 31.71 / 29.89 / 3.61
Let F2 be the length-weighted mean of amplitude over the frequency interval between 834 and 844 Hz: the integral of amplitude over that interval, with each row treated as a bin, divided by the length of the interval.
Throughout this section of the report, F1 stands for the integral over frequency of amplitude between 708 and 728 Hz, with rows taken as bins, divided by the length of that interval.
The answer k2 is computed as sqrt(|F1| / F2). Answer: 1.11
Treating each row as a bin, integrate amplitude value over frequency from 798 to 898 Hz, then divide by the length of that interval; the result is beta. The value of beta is 32.6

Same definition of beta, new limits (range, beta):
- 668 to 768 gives 36.2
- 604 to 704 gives 34.3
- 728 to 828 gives 33.9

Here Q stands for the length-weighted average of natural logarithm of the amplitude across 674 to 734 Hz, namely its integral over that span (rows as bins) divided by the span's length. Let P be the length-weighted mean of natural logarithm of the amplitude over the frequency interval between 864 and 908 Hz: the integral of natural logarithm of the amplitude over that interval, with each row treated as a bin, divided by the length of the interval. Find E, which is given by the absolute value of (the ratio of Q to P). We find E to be 1.03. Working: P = 3.49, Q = 3.61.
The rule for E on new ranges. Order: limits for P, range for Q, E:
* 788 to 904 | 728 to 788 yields 1.01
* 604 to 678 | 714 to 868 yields 1.00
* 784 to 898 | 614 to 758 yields 1.02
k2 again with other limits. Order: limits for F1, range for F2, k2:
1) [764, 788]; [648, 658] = 1.00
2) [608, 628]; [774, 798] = 1.04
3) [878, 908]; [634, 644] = 1.06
